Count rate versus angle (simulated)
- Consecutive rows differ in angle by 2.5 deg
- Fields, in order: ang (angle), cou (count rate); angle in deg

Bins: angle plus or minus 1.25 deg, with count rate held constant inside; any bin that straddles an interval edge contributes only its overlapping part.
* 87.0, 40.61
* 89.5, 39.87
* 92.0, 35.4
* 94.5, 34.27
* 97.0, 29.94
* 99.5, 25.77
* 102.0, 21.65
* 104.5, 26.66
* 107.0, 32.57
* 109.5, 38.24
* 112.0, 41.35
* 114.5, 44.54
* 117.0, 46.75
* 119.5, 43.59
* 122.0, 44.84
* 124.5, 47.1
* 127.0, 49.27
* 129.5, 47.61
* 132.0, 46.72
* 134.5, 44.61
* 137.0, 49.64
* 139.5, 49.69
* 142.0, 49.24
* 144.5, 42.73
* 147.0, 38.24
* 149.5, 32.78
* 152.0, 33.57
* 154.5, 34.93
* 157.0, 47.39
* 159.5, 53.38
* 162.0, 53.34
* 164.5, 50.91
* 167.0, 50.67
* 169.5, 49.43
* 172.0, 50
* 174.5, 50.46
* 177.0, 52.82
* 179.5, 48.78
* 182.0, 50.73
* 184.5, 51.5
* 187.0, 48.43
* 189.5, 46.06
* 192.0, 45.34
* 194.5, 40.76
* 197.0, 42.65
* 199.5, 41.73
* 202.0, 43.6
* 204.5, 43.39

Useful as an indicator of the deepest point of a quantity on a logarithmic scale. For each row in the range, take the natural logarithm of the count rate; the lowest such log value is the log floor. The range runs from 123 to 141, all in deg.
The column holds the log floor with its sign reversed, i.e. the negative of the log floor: -3.80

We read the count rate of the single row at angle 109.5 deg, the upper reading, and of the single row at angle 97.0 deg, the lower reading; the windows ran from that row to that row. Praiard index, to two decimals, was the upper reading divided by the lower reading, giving 1.28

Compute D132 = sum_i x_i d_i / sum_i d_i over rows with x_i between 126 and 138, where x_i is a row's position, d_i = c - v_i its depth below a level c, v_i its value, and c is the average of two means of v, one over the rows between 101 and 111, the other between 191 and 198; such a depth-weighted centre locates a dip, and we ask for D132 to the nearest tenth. 131.9 deg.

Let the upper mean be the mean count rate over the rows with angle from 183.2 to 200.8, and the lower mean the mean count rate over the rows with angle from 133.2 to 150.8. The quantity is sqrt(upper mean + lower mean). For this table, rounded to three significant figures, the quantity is 9.44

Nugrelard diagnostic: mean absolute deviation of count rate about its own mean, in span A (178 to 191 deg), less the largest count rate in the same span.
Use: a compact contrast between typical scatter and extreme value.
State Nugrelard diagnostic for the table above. -49.9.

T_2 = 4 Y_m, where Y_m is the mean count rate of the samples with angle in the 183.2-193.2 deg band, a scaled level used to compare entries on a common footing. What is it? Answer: 191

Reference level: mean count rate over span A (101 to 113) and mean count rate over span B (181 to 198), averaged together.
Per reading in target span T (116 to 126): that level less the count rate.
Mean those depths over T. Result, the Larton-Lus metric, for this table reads -6.3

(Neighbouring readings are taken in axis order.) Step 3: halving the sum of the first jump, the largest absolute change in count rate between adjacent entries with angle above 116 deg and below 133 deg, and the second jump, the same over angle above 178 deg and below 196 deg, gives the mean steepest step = 3.9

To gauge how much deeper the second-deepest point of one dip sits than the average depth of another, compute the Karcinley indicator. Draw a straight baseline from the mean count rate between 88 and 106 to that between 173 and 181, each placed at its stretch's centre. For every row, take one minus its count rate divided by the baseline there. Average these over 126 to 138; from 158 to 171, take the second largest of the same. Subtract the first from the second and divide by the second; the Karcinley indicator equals -3.0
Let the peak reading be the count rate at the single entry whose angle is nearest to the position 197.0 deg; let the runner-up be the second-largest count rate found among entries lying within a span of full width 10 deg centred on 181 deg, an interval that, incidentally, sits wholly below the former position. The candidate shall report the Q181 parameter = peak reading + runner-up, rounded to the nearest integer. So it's 94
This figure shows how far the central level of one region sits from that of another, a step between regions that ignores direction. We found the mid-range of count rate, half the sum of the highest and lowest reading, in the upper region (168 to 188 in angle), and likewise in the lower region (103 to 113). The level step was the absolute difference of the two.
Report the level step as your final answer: 16.6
